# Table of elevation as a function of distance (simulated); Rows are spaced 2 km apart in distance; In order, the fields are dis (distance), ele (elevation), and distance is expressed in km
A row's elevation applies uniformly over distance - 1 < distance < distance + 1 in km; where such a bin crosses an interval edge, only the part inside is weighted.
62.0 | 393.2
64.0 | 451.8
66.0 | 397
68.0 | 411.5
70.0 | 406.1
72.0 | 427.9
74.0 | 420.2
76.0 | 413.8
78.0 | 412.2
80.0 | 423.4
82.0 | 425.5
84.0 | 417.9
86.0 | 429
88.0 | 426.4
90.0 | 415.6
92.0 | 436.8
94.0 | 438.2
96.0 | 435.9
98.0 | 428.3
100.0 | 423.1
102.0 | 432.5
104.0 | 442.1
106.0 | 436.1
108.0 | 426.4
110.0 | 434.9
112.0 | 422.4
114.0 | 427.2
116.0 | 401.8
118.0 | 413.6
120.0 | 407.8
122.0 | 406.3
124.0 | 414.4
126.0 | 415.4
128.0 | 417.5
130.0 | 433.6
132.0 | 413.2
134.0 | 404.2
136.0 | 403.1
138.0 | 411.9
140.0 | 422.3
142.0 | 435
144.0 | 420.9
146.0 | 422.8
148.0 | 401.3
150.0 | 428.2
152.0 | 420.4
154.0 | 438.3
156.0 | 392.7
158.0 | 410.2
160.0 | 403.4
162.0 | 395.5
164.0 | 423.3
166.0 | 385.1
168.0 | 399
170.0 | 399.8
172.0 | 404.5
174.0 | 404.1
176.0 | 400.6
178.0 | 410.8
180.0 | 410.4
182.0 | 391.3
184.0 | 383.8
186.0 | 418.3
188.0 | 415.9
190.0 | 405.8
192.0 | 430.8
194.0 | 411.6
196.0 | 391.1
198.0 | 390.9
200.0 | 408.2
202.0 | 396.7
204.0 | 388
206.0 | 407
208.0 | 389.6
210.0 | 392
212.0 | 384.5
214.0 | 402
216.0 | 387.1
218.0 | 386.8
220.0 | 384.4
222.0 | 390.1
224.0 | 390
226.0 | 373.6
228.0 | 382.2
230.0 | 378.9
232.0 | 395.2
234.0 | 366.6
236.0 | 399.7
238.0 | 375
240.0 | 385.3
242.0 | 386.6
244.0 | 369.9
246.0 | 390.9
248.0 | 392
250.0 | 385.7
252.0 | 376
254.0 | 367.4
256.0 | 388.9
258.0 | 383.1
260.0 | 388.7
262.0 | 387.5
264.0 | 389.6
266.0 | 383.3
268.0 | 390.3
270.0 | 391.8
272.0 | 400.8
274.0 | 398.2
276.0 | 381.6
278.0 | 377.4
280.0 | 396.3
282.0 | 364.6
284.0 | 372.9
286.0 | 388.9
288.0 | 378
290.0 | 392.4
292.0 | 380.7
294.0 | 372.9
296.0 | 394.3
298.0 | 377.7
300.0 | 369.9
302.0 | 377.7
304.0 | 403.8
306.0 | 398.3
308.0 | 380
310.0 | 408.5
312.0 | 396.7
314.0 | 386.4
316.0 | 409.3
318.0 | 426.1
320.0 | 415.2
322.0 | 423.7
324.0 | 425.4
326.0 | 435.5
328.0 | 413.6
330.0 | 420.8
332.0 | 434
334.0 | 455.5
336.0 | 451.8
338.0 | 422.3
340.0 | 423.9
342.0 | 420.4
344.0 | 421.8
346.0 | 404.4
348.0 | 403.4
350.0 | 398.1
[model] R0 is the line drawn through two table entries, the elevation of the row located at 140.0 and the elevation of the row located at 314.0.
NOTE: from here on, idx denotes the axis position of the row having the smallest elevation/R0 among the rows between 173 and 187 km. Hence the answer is 184.0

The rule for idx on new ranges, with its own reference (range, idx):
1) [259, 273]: 266.0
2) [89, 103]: 90.0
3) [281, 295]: 282.0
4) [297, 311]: 300.0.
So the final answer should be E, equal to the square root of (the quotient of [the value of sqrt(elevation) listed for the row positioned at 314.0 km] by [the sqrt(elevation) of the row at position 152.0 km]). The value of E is 0.98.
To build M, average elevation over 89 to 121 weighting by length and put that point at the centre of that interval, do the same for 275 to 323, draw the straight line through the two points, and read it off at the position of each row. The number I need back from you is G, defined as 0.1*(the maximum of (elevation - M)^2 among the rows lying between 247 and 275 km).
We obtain 99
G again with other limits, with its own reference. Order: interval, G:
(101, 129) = 51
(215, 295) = 129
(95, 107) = 24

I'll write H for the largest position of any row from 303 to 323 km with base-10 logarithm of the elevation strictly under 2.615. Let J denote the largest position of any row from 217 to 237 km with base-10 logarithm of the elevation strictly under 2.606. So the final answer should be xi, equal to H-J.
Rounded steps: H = 316.0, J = 236.0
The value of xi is 80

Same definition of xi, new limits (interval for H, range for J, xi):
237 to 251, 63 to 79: 184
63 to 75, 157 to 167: -96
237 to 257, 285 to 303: -46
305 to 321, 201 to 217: 100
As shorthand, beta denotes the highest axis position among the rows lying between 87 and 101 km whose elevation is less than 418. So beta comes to 90.0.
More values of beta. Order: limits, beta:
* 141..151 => 148.0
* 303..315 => 314.0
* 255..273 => 272.0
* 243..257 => 256.0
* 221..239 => 238.0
